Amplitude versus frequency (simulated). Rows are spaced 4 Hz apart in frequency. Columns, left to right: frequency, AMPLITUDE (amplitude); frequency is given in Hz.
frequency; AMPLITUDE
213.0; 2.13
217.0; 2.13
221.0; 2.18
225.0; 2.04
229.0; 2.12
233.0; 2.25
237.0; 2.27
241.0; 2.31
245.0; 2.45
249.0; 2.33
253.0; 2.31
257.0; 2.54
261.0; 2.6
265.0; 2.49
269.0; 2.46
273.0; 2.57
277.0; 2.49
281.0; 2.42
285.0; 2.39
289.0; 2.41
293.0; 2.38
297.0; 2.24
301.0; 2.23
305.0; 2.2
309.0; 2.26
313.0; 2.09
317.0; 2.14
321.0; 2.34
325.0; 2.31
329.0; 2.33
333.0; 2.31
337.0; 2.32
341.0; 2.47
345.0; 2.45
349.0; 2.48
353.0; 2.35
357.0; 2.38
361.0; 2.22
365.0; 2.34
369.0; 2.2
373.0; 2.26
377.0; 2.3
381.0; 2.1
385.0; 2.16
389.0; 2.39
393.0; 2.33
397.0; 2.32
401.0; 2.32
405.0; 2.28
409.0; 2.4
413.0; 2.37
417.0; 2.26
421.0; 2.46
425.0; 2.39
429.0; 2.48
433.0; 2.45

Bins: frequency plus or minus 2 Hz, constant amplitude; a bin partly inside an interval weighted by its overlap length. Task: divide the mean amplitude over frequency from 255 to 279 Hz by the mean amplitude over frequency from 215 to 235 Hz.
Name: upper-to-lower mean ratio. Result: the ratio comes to 1.18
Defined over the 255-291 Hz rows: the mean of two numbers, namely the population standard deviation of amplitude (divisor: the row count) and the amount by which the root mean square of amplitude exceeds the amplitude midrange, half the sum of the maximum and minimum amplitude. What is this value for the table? 0.030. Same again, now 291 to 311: 0.017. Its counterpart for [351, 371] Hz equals 0.041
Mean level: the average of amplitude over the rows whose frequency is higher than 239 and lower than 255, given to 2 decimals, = 2.35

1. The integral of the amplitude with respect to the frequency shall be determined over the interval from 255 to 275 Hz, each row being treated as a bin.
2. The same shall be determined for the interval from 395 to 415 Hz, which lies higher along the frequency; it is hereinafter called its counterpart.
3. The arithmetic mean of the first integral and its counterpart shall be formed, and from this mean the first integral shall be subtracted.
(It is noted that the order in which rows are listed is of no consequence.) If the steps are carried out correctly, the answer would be -1.9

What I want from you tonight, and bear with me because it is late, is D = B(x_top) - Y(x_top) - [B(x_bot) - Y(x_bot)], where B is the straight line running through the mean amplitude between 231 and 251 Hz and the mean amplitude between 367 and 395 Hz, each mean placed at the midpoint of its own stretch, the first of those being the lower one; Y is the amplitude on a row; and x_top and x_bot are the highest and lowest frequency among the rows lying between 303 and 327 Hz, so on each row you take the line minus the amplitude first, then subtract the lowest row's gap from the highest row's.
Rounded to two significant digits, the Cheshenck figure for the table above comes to -0.12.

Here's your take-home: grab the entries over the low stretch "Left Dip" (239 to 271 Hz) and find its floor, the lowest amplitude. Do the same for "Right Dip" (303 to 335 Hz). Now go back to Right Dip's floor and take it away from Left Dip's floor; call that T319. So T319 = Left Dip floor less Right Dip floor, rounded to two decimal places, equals 0.22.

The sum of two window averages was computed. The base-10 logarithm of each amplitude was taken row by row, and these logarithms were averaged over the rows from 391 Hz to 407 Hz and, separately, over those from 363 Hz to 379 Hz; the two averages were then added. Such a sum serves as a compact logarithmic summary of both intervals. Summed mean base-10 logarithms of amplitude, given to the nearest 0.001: 0.721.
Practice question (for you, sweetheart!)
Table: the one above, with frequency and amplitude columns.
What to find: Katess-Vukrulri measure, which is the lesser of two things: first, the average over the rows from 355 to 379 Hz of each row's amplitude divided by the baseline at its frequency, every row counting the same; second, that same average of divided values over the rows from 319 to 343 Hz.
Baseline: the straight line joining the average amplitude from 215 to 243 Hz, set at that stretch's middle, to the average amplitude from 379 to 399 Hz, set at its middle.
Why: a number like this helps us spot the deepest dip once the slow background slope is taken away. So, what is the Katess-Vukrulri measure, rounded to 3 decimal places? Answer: 1.015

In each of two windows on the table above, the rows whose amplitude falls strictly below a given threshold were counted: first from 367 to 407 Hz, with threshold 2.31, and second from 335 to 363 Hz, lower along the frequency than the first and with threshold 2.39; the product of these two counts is 24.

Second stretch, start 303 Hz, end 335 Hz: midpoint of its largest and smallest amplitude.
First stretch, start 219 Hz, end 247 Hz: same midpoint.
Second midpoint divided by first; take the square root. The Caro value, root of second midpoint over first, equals 0.99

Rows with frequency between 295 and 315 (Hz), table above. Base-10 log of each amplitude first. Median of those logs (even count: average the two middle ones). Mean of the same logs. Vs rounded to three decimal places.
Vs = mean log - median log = -0.005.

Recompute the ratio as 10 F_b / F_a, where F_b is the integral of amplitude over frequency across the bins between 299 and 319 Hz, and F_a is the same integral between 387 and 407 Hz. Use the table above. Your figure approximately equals 9.4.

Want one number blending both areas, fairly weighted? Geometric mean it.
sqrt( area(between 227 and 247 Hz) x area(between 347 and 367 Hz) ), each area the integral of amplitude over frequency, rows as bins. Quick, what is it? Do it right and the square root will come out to 46.3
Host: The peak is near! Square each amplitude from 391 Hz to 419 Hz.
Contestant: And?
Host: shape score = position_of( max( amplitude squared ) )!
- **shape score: 409.0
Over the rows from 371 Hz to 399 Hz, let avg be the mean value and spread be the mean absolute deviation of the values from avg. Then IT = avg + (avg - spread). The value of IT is 4.5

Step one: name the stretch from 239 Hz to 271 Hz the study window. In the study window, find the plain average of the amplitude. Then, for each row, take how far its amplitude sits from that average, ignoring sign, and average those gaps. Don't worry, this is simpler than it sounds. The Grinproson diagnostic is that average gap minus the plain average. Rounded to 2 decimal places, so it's -2.35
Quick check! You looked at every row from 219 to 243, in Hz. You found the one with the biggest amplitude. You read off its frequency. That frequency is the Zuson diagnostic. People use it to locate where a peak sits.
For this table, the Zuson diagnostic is 241.0 Hz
